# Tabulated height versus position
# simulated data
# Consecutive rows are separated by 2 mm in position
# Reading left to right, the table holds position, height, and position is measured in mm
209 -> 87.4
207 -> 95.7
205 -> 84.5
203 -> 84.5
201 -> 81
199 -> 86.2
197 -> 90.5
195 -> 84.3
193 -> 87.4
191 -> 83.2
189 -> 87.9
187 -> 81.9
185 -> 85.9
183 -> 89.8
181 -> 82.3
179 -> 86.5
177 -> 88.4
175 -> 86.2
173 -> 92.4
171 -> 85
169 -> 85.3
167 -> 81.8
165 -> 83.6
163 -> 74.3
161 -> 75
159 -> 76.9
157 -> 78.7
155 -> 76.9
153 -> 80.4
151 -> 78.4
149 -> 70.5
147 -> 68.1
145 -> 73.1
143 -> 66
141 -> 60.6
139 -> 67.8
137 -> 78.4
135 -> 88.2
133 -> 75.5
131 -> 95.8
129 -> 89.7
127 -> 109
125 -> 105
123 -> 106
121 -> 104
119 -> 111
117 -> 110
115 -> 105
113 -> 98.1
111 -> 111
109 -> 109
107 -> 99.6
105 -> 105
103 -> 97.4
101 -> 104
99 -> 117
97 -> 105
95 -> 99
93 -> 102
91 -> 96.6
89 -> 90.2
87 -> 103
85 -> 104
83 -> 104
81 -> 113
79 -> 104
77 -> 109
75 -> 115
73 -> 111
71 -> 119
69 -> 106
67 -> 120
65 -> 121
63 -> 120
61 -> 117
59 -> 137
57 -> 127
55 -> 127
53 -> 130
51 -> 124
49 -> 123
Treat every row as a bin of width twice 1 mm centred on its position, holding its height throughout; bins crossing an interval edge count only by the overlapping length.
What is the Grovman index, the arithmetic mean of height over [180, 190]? 86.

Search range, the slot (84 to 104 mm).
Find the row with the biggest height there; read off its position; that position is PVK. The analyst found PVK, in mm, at 99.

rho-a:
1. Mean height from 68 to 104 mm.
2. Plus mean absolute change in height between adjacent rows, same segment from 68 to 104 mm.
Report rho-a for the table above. 113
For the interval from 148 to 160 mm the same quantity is 80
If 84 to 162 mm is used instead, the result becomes 99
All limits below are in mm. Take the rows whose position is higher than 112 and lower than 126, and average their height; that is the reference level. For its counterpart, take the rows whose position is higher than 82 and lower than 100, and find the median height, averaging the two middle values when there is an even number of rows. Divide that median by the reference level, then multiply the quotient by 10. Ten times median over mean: 9.8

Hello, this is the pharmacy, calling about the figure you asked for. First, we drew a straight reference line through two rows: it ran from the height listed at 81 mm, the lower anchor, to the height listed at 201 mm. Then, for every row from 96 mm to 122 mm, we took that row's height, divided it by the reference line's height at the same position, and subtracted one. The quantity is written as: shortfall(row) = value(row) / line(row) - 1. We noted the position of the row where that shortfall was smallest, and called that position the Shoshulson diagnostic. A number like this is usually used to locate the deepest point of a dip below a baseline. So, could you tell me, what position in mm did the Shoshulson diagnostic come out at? 103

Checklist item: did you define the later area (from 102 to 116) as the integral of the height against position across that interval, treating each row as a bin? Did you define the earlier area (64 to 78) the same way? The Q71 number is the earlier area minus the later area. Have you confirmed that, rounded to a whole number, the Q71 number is 152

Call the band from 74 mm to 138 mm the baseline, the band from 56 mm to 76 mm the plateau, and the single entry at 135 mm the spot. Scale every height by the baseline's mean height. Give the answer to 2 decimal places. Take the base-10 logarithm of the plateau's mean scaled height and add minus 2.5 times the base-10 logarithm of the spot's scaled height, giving 0.23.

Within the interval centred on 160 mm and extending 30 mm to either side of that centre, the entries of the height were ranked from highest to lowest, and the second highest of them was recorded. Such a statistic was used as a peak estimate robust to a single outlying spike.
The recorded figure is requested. 92.4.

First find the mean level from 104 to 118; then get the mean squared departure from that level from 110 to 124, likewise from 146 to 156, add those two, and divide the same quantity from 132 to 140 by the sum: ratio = 0.9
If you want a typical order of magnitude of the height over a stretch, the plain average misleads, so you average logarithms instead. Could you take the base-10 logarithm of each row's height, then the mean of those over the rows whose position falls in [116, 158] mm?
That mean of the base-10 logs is 1.92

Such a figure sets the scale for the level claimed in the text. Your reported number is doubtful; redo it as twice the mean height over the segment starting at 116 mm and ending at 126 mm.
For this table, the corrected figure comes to 214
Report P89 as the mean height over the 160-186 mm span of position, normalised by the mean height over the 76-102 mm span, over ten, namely 0.0812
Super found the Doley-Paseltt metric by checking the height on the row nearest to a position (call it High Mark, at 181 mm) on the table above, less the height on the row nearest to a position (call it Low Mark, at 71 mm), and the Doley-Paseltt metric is -37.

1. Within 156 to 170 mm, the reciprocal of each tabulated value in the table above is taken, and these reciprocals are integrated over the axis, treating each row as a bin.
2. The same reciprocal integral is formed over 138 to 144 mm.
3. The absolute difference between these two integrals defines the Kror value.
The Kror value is 0.084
